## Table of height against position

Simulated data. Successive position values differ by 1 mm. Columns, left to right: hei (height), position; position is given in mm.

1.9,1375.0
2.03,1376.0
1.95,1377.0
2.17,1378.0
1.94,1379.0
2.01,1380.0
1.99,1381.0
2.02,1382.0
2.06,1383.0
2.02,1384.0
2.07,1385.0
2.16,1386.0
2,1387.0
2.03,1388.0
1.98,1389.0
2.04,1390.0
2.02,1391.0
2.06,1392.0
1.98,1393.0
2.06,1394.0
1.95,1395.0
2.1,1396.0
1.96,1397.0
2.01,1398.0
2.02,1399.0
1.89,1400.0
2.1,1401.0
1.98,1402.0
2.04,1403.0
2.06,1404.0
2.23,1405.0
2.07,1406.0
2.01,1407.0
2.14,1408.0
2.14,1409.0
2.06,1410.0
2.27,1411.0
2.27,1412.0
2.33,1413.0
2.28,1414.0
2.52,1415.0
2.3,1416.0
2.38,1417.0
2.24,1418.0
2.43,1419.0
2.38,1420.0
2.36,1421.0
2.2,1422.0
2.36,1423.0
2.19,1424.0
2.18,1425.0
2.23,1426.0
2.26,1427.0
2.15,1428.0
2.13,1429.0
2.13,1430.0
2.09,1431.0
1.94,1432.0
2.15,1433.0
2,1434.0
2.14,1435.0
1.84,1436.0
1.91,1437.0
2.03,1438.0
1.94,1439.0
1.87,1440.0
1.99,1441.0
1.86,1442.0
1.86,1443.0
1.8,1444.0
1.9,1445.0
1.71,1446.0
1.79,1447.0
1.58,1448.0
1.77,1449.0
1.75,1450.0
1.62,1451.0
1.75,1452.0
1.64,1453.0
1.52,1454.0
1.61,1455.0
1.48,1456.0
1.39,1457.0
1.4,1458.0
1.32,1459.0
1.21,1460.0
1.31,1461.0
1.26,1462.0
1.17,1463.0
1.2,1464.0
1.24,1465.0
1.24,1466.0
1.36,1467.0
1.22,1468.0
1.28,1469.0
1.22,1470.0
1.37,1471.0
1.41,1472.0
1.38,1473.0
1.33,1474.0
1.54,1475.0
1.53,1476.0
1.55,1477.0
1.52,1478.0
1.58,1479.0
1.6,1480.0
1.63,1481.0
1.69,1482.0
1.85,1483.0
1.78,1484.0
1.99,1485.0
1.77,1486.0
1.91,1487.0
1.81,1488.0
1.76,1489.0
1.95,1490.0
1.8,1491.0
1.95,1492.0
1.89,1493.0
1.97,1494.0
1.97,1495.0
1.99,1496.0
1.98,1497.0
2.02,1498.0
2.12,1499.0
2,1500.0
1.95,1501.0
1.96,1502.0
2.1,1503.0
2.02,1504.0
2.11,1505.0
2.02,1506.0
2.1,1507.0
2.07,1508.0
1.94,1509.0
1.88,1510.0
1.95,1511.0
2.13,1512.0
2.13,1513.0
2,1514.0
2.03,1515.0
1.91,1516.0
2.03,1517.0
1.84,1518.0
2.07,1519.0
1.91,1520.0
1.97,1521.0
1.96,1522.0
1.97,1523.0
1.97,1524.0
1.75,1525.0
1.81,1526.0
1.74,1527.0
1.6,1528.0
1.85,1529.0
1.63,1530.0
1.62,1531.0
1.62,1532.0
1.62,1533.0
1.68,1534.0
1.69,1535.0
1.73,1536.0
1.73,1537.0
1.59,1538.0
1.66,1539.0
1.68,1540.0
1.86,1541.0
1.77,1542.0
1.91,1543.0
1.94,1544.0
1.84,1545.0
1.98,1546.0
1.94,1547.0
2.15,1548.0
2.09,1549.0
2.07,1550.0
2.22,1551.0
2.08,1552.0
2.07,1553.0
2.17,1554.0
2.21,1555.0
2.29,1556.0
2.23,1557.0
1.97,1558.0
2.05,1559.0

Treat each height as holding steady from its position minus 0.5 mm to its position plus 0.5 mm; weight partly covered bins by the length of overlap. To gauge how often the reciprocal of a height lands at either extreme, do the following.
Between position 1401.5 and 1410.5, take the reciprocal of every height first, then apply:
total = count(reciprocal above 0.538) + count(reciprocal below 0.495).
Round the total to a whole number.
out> 7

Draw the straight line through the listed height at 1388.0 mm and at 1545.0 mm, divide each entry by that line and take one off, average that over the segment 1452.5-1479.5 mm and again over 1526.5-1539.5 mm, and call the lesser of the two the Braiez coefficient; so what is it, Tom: -0.29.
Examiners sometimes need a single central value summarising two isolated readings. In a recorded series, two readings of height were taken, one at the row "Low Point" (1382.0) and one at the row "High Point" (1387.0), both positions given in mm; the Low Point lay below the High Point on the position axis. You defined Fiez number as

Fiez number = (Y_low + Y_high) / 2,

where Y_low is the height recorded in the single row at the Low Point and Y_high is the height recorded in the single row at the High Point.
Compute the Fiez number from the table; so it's 2.0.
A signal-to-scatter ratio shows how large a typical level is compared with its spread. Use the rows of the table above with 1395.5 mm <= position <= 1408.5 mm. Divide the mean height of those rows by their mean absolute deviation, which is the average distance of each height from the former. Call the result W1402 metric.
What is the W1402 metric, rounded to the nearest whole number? 32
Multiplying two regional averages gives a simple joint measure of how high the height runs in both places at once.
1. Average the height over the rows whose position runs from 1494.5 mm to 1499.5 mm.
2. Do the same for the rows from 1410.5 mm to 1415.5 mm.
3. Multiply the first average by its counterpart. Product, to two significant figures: 4.7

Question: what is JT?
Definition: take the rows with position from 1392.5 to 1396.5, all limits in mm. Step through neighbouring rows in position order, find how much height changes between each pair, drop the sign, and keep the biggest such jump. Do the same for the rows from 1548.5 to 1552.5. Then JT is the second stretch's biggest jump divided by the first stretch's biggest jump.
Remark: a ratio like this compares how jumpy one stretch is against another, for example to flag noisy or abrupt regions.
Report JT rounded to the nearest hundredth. 1.00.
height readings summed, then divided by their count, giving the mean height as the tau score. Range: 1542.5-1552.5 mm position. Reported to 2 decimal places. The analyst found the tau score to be 2.02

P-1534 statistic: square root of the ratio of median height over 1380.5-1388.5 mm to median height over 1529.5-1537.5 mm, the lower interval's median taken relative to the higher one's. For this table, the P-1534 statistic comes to 1.11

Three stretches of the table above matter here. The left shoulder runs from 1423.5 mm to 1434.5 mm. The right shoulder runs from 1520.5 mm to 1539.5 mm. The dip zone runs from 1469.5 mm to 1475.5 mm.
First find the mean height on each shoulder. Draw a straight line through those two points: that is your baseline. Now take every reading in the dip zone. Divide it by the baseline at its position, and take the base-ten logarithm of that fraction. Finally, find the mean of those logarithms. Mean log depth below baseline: -0.16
